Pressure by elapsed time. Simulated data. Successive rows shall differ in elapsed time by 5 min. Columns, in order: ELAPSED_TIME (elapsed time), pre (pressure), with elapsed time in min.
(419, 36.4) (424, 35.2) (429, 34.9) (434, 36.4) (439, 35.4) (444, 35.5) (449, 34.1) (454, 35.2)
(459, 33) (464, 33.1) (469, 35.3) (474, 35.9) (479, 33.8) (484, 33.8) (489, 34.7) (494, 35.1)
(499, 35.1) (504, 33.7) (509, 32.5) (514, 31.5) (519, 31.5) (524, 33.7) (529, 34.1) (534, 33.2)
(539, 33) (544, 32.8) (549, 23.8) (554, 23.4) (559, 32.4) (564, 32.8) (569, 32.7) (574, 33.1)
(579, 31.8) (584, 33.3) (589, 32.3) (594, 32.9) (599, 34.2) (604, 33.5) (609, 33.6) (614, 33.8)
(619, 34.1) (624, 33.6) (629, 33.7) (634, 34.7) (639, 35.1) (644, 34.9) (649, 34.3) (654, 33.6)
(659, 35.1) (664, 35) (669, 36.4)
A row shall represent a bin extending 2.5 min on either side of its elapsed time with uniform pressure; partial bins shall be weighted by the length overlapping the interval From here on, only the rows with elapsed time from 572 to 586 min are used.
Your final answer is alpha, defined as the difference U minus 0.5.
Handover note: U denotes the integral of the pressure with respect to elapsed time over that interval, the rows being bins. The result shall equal 457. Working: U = 458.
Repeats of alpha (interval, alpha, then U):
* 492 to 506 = 485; 485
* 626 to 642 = 551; 552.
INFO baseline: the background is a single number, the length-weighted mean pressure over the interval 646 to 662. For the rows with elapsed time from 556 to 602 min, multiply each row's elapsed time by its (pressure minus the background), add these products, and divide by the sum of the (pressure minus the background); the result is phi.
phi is 576.5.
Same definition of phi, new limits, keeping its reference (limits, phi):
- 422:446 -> 435.0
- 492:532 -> 518.4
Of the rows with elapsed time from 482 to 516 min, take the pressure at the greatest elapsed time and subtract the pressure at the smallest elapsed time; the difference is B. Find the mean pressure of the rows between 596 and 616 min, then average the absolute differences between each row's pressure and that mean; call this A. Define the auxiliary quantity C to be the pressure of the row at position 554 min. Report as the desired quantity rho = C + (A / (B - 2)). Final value 23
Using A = 0.2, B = -2.3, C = 23.4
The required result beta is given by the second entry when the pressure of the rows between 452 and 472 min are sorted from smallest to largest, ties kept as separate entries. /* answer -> 33.1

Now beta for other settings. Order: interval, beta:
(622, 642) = 33.7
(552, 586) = 31.8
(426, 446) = 35.4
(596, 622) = 33.6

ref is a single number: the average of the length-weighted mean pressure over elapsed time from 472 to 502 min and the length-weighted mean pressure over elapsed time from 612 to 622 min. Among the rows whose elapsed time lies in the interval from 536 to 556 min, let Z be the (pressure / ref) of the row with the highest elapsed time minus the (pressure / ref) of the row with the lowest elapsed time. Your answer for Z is -0.280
